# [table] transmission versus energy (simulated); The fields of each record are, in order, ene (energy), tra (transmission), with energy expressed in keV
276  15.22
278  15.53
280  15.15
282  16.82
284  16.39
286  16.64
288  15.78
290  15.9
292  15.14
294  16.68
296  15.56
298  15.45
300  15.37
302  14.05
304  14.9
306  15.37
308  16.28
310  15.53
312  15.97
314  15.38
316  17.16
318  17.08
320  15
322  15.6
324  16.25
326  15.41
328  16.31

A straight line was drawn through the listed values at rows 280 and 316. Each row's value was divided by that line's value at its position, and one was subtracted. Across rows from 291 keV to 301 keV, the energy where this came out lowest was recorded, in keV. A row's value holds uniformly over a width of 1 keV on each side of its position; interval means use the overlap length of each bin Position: 300 keV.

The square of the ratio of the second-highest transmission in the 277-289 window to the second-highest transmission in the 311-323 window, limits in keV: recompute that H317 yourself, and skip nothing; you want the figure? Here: 0.95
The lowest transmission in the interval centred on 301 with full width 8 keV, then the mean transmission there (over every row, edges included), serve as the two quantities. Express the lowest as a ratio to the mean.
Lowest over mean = 0.940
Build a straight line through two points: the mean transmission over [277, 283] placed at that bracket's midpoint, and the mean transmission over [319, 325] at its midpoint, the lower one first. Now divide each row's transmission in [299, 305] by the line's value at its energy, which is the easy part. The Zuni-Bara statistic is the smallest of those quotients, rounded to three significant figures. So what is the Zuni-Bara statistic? 0.894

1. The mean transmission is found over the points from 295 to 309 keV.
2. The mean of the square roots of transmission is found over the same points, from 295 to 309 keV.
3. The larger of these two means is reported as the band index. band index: 15.3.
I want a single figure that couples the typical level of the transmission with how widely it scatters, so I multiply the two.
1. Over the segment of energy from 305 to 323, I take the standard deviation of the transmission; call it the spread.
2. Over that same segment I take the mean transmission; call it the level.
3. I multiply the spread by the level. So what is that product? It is 12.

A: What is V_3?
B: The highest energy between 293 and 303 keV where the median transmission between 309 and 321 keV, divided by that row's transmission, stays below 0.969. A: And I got 294 keV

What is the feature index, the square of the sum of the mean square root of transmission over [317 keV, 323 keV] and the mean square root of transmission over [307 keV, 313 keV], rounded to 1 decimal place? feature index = 63.6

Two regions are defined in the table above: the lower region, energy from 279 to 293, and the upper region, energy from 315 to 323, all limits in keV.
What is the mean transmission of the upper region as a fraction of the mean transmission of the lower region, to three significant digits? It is 1.01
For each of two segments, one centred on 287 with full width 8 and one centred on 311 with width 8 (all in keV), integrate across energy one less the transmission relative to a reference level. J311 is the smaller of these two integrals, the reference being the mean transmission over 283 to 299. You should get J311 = -0.12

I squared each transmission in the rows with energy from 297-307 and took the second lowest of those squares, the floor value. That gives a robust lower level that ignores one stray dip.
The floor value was 222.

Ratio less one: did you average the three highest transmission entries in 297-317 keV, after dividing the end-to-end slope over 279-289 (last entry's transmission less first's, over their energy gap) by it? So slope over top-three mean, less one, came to -1.00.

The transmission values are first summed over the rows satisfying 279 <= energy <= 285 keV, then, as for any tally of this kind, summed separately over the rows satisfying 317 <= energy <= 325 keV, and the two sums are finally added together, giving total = 112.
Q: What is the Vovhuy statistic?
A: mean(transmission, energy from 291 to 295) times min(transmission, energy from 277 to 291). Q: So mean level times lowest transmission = 241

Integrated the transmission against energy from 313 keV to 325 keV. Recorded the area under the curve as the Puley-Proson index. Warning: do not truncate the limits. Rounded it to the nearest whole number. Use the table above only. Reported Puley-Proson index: 193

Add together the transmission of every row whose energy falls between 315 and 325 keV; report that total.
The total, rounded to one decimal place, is 81.1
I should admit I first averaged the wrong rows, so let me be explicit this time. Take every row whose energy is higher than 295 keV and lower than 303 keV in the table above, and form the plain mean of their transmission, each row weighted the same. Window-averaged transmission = 15.1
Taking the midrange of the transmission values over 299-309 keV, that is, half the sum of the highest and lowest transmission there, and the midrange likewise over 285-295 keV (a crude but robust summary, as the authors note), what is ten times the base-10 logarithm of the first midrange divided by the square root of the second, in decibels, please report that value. 5.80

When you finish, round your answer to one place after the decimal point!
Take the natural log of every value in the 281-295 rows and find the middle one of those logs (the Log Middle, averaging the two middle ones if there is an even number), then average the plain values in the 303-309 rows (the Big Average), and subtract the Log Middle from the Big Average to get 12.7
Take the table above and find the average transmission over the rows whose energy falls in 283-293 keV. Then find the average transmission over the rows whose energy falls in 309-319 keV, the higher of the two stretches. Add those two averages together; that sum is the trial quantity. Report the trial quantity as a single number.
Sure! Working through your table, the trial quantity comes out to 32.2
